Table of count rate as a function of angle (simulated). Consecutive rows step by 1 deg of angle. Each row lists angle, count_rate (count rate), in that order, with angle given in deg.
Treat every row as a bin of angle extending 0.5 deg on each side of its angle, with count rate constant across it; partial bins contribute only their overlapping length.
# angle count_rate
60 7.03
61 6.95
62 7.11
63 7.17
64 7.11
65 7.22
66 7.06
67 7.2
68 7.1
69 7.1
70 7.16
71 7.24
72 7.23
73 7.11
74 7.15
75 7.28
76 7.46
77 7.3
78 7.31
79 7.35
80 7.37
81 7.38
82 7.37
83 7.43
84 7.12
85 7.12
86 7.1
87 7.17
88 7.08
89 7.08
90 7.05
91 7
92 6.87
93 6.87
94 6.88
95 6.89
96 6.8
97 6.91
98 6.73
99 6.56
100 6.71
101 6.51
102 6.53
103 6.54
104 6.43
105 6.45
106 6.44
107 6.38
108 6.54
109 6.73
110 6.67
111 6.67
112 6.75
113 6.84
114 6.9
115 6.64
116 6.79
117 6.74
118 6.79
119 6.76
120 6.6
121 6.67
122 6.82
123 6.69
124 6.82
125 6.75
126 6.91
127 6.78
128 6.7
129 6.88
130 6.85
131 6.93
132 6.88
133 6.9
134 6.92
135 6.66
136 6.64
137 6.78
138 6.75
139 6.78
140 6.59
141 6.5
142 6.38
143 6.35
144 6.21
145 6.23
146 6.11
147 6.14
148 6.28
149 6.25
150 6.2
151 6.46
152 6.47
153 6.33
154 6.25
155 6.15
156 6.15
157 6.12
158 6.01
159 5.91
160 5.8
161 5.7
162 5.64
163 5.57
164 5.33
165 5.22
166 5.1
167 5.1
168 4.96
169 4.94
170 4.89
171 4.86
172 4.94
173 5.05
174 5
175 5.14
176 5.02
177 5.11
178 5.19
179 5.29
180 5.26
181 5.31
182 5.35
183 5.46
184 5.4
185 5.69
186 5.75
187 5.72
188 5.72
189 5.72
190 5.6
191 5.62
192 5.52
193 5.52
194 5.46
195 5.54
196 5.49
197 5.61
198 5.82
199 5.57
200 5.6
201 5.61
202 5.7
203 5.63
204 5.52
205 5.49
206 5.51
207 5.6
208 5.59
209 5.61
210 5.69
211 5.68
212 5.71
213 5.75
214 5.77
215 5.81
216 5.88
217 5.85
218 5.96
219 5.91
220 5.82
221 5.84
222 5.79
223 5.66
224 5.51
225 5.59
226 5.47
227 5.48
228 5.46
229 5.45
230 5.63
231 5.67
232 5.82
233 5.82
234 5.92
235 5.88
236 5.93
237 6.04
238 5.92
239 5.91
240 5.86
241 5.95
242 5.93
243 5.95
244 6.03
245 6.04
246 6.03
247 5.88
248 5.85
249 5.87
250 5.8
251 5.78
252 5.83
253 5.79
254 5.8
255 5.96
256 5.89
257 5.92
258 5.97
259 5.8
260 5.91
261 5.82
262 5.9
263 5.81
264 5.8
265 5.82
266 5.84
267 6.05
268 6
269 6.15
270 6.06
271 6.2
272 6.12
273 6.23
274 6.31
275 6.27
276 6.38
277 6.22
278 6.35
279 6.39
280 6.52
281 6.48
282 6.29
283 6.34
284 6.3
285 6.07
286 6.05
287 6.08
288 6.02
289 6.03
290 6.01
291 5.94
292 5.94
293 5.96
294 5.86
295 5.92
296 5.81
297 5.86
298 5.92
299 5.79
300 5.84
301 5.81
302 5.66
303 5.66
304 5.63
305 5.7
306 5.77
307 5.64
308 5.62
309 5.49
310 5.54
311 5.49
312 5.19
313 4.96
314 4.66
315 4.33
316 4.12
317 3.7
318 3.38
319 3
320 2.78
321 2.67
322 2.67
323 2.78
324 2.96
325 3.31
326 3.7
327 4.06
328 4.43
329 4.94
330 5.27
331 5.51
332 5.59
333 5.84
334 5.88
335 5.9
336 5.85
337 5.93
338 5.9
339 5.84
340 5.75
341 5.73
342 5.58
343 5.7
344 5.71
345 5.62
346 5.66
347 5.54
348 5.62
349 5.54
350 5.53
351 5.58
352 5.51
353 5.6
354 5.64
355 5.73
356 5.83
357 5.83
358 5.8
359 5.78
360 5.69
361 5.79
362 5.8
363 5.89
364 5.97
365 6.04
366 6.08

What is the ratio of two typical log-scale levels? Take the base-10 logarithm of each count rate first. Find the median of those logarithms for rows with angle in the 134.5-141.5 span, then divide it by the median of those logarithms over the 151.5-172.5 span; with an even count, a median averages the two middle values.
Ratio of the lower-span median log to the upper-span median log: 1.096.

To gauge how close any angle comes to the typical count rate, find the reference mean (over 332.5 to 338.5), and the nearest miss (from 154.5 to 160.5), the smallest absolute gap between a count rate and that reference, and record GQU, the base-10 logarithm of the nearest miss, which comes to -1.6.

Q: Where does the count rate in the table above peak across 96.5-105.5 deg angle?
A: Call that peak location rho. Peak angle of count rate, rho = 97 deg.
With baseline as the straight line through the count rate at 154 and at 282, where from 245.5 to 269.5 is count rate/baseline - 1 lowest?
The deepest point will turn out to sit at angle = 251 deg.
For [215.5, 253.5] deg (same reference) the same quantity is 229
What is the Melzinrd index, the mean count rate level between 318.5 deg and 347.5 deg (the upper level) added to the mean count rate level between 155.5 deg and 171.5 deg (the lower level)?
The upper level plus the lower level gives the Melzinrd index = 10.3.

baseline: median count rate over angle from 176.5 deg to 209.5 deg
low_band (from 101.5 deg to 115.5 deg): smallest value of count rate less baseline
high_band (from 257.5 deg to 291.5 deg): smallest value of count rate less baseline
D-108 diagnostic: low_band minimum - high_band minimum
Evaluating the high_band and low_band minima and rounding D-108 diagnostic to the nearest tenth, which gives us 0.6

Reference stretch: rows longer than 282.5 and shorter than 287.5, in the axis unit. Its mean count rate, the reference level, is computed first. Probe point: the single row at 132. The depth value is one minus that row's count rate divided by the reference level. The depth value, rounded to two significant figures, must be -0.12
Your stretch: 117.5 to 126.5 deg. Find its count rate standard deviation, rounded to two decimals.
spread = 0.09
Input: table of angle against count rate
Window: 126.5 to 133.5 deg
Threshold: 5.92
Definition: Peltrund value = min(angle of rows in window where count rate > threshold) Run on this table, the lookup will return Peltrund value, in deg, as 127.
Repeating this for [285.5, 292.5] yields 286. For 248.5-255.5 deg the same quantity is 255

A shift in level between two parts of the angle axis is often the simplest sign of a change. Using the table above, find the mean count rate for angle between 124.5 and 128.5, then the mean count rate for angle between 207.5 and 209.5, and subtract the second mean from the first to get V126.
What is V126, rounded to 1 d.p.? 1.2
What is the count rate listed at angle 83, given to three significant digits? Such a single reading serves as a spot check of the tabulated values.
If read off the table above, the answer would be 7.43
